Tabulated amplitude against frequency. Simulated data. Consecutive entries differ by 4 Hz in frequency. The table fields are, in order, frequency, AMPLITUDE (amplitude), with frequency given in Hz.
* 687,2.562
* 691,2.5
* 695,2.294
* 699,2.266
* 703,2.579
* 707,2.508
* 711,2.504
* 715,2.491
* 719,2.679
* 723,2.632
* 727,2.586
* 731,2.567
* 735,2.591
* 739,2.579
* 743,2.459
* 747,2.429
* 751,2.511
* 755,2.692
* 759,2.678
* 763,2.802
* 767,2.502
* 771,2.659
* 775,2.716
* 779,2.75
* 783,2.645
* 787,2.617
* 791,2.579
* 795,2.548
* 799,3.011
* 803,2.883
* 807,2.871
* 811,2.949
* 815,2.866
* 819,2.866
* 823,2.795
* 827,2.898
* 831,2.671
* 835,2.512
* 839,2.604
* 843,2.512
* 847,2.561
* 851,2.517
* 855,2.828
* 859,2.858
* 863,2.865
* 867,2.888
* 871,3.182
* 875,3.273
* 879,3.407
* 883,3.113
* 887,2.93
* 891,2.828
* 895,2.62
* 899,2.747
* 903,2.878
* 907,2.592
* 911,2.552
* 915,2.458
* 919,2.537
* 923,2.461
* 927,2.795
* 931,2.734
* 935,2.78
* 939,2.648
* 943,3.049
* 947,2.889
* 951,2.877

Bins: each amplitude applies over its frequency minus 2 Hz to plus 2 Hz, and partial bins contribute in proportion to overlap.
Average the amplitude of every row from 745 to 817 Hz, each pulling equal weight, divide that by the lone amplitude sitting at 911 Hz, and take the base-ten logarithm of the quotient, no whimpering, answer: 0.03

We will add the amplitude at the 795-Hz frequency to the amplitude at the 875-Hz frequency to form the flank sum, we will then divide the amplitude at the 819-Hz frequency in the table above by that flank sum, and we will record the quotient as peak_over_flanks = 0.492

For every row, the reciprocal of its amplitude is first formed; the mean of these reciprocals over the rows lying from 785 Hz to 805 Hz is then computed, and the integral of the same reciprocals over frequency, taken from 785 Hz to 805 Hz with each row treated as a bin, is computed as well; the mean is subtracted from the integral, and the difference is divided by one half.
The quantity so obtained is 14.0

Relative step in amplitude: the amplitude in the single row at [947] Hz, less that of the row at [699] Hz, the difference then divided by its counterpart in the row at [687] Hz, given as 0.24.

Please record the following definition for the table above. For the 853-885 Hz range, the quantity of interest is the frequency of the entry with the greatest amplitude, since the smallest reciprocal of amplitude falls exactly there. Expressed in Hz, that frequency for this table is 879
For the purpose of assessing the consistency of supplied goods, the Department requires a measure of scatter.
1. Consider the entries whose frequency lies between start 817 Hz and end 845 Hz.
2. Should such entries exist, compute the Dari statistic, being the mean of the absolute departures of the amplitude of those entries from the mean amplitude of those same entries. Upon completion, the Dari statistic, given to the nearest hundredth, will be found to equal 0.14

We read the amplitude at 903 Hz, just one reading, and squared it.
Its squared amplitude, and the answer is 8.3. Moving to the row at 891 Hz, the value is 8.0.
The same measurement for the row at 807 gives 8.2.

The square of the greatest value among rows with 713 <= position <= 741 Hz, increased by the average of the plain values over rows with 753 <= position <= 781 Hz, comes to 9.9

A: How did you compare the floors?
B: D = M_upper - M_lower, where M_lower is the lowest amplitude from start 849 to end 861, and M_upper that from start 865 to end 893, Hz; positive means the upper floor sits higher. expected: 0.3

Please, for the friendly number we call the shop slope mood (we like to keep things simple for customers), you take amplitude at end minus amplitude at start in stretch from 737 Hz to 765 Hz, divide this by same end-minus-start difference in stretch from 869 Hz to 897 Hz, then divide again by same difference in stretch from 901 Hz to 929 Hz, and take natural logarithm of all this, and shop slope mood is 1.6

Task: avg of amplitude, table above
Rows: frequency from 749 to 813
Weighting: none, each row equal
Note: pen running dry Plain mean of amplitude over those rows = 2.71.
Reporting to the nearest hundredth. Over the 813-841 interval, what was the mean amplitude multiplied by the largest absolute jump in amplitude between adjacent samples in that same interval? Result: 0.62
